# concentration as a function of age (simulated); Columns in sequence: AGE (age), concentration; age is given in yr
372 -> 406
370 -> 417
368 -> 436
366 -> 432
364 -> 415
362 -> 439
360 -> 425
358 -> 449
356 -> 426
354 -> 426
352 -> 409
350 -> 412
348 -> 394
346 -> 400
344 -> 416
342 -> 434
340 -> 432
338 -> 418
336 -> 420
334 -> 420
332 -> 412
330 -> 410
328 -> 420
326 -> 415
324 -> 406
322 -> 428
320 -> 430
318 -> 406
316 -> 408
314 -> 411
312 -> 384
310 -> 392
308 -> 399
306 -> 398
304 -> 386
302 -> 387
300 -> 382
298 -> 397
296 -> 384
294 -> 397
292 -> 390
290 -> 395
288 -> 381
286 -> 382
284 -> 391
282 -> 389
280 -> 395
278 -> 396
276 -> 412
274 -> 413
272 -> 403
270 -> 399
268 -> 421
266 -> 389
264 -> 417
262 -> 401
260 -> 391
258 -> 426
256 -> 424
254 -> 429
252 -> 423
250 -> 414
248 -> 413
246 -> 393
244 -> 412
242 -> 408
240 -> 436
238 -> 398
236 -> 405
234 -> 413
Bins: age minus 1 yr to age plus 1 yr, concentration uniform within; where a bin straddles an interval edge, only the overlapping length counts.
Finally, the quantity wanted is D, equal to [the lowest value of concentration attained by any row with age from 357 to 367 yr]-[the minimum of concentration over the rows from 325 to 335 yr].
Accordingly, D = 5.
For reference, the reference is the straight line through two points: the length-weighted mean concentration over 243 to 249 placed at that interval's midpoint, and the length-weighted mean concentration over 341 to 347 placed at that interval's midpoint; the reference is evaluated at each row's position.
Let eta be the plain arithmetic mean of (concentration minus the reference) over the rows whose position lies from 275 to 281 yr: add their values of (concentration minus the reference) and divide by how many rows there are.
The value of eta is -8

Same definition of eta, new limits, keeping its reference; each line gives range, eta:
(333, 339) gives 4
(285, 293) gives -24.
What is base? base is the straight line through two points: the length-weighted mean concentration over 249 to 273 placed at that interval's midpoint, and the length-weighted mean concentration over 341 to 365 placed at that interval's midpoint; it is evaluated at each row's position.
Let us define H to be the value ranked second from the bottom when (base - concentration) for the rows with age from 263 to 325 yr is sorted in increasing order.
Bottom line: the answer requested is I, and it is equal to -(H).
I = 11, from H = -10.6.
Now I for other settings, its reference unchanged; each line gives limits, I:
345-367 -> 18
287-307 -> -18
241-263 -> 15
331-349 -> 13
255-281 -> 13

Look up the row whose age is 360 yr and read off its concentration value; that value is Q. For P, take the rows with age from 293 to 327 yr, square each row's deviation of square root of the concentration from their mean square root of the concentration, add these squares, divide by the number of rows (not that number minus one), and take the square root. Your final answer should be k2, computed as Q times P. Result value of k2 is 150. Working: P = 0.35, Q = 425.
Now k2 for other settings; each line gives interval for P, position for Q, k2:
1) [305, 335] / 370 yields 126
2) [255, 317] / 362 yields 138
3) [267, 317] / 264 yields 111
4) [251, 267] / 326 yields 157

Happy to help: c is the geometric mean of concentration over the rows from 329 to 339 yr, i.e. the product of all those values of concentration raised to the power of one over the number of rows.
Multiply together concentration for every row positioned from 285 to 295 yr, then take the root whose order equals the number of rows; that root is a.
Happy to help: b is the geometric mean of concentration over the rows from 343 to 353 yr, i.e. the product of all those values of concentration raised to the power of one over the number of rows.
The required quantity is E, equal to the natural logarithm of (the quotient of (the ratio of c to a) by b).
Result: -5.94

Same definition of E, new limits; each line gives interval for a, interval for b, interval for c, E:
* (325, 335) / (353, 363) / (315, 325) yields -6.07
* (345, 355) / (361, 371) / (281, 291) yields -6.11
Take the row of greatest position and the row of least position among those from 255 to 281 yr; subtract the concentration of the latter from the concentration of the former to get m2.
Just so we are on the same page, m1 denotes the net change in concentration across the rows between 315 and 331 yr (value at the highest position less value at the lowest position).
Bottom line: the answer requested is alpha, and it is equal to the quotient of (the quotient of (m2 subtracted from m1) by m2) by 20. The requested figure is -0.053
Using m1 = 2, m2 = -29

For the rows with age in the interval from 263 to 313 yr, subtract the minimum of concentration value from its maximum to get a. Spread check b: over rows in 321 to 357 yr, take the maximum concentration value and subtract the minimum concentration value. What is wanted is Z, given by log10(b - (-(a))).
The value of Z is 1.90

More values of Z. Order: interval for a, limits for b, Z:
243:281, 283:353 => 1.97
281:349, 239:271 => 2.00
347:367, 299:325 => 2.01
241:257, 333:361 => 1.96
